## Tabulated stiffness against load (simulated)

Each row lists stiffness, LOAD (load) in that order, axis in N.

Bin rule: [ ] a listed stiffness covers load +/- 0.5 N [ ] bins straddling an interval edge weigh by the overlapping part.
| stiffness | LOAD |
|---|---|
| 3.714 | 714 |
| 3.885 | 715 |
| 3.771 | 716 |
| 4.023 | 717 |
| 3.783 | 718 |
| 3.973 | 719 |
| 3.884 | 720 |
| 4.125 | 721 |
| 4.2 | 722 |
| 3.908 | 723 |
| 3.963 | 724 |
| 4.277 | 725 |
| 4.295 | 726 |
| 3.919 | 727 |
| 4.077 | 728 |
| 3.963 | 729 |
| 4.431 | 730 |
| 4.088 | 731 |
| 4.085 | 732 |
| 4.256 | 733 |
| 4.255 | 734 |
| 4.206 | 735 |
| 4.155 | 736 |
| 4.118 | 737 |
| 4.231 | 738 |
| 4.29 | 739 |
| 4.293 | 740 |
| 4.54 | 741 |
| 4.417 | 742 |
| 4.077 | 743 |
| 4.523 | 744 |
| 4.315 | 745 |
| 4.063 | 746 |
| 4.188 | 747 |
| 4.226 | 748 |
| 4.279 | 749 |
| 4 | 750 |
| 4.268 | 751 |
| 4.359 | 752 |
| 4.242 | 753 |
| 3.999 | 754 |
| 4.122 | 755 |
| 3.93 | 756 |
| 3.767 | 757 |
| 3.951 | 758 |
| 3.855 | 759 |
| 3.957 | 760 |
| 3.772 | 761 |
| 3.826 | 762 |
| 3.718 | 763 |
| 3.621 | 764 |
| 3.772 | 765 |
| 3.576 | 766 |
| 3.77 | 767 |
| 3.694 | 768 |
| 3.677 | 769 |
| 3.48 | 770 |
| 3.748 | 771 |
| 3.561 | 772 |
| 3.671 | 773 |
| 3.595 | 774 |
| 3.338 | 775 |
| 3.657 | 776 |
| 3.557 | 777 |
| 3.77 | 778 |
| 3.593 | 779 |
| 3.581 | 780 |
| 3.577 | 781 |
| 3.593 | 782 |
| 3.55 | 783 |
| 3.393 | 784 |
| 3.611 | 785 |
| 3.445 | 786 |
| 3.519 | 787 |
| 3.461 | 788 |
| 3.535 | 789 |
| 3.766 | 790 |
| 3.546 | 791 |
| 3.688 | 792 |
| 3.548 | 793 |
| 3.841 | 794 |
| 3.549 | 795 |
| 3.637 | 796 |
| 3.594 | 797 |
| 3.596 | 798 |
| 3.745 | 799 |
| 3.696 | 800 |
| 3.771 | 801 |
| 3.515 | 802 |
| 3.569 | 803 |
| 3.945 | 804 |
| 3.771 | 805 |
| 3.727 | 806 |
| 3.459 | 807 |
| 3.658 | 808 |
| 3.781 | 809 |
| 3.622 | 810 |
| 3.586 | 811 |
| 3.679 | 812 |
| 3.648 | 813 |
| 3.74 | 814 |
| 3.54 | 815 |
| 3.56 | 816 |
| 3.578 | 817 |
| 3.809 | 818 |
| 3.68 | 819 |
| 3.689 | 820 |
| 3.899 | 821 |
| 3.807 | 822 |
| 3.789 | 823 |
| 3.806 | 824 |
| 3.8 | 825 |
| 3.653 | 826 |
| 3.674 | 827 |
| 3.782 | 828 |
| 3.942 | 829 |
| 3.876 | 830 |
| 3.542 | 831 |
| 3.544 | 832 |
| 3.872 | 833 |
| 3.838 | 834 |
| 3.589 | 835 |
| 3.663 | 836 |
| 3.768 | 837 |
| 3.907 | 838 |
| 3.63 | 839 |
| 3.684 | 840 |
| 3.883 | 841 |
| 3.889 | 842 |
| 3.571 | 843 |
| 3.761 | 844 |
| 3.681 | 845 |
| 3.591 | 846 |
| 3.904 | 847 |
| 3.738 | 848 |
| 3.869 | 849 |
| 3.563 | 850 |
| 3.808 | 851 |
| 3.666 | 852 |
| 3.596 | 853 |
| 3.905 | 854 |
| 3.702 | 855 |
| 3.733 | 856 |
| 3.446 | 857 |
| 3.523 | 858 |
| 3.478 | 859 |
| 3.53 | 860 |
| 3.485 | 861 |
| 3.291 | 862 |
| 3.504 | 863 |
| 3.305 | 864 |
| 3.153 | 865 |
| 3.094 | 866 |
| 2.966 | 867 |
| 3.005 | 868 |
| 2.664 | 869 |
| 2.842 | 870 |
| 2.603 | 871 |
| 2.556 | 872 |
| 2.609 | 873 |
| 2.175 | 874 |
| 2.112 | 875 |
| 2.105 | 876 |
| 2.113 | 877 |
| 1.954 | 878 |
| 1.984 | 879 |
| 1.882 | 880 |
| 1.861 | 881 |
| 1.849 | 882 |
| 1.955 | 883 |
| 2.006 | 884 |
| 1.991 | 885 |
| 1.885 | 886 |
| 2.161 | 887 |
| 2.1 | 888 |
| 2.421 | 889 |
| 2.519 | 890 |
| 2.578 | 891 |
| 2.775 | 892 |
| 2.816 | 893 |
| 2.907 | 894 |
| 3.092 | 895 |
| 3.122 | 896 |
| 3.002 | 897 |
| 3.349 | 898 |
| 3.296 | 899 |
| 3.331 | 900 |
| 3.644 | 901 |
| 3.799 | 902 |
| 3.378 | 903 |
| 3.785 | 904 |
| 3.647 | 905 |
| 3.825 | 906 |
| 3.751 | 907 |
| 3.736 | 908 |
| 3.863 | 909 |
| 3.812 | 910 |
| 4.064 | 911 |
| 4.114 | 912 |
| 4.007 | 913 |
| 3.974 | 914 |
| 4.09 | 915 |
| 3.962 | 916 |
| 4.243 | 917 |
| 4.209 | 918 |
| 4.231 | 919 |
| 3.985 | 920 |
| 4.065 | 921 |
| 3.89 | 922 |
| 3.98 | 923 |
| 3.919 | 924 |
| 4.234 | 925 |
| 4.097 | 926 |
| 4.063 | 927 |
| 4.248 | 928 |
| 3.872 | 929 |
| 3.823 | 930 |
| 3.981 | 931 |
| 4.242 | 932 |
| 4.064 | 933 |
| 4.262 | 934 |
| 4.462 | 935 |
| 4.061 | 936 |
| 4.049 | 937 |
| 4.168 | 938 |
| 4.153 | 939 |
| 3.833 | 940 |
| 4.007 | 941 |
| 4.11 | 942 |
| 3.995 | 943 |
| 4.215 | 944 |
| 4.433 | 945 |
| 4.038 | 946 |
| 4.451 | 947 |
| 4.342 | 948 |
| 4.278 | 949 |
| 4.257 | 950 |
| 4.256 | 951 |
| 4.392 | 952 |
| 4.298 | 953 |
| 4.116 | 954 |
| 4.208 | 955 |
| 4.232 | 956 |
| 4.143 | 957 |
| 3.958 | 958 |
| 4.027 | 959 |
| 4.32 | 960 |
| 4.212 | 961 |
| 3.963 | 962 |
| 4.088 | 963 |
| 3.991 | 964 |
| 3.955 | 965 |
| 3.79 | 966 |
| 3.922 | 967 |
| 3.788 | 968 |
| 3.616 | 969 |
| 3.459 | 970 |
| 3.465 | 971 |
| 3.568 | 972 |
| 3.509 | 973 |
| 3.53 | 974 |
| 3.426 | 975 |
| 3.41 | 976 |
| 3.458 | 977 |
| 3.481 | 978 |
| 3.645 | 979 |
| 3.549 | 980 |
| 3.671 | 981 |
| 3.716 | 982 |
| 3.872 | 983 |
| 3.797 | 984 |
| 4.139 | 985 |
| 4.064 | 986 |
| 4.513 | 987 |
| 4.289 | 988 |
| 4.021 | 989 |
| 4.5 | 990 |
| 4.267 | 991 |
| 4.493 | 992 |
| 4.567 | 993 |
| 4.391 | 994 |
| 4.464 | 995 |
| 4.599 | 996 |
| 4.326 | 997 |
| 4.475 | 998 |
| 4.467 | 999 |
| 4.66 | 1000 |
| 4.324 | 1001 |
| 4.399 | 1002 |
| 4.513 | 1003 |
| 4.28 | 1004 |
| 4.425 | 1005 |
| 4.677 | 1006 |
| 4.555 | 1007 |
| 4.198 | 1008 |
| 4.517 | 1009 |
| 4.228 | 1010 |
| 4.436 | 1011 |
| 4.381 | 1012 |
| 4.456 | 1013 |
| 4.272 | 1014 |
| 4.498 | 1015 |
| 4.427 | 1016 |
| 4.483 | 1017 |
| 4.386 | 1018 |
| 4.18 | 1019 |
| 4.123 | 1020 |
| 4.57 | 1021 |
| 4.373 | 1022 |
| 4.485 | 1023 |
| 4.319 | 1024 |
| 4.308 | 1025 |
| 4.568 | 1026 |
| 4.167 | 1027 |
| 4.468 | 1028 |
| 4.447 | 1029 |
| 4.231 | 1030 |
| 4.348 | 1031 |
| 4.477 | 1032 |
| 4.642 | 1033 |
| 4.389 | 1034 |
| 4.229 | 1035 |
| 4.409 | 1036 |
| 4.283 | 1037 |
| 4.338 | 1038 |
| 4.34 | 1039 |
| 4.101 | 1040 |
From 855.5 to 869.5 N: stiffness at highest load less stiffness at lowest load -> -1.1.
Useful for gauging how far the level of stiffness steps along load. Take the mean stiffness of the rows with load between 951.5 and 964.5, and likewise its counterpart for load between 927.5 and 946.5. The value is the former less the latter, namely 0.0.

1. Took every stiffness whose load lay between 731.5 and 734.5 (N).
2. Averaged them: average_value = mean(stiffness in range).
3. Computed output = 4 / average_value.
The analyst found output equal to 0.95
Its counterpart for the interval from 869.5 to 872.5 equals 1.50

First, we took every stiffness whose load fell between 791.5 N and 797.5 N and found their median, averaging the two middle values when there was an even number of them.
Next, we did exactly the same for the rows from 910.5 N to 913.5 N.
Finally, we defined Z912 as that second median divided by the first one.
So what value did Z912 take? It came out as 1.12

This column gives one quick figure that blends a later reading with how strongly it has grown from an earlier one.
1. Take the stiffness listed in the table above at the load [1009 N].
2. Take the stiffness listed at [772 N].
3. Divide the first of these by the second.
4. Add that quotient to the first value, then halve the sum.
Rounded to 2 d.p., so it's 2.89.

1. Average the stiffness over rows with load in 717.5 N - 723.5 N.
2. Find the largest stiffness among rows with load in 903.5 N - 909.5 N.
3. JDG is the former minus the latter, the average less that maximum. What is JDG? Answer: 0.12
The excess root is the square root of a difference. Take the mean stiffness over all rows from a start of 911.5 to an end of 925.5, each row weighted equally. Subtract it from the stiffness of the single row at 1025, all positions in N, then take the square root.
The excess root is 0.49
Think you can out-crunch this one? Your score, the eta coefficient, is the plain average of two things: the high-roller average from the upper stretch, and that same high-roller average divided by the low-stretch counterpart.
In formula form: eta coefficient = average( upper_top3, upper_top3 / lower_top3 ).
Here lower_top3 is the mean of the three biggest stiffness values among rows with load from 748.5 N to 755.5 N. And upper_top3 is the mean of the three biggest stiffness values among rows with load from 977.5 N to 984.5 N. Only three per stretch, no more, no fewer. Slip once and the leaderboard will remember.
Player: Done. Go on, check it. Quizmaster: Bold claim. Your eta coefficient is 2.3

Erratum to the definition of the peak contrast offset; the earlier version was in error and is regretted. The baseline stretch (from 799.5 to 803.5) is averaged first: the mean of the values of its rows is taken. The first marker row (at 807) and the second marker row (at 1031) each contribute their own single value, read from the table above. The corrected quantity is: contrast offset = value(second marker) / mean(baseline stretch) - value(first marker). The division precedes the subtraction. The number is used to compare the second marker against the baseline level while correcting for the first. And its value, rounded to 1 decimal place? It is -2.3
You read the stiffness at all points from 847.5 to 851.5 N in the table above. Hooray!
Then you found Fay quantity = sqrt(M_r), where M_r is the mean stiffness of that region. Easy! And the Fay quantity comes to 1.94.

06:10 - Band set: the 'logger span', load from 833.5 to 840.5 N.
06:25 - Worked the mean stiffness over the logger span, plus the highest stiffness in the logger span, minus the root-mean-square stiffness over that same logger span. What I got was 3.91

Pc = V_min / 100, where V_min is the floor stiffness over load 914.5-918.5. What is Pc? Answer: 0.0396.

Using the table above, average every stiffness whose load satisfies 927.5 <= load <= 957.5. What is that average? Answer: 4.17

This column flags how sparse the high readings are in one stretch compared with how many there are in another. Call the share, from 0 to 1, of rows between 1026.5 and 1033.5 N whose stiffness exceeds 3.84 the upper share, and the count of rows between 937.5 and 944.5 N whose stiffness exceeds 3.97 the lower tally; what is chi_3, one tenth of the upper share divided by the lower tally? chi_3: 0.017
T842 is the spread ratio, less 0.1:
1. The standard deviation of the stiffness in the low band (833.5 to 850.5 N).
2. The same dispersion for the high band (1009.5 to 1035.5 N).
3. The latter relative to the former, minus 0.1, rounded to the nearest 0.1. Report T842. 1.0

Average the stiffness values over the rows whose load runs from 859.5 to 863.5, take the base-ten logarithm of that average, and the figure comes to 0.54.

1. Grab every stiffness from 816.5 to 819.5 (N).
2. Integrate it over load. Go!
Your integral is 11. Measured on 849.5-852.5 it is 11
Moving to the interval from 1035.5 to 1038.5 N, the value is 13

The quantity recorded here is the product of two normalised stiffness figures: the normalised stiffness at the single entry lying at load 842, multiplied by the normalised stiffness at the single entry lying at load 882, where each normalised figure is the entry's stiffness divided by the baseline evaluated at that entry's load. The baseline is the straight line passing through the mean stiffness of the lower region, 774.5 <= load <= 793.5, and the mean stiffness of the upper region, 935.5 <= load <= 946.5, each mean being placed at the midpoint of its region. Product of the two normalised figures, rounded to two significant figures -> 0.49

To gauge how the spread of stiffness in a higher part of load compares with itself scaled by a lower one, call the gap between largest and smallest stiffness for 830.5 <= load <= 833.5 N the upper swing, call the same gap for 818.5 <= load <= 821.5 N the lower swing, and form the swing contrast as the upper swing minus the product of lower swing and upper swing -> 0.26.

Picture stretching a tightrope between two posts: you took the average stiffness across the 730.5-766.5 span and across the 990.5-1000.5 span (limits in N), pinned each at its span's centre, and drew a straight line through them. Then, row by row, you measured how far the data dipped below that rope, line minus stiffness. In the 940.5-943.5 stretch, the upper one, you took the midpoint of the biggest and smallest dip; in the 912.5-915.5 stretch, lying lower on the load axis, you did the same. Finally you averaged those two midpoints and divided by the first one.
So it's 1.0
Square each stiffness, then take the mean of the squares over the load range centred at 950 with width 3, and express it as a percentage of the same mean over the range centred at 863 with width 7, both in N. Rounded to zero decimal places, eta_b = 163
